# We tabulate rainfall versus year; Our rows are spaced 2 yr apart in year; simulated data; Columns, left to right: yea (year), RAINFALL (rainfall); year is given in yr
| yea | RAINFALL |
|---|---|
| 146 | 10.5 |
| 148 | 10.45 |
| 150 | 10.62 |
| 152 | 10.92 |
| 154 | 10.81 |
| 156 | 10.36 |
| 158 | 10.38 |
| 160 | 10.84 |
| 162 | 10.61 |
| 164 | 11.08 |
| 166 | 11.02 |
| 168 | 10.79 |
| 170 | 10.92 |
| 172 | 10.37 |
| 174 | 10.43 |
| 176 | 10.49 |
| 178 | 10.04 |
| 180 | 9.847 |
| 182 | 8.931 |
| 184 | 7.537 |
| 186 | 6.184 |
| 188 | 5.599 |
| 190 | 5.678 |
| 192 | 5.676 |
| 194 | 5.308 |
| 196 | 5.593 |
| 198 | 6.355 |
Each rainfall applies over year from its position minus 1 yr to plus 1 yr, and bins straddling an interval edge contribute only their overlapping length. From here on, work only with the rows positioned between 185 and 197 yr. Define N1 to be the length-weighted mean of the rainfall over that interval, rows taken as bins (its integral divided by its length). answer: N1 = 5.7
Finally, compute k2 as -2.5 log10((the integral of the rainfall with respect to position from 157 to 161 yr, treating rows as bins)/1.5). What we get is -3.63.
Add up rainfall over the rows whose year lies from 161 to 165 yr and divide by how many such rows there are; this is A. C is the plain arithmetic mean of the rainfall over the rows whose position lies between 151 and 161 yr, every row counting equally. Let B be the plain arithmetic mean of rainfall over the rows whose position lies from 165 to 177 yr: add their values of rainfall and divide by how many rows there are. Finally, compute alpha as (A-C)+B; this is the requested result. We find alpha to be 10.9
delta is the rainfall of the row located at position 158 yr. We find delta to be 10.38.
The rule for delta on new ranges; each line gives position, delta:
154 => 10.81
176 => 10.49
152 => 10.92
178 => 10.04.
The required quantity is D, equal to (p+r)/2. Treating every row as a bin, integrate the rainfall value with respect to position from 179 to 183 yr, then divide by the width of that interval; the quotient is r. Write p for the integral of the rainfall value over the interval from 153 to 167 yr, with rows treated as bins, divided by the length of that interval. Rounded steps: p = 10.7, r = 9.4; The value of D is 10.1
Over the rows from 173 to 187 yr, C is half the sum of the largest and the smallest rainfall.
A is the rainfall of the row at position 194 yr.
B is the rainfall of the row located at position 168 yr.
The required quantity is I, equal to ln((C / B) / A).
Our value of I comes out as -1.93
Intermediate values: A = 5.308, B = 10.79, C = 8.3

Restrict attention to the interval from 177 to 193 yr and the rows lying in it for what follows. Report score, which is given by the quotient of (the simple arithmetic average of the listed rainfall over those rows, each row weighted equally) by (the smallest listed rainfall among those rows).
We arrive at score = 1.33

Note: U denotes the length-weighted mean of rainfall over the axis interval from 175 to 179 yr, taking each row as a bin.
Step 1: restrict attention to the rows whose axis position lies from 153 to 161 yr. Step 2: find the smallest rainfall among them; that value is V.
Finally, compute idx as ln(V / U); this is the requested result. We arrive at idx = 0.0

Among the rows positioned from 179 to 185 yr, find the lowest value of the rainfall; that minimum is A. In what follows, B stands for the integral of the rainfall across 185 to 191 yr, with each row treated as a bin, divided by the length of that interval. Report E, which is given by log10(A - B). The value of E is 0.2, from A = 7.537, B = 6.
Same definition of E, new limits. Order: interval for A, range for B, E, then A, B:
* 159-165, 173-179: -0.5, 10.61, 10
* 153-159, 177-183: -0.1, 10.36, 10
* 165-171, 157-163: -0.7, 10.79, 11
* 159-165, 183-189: 0.6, 10.61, 6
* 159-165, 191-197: 0.7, 10.61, 6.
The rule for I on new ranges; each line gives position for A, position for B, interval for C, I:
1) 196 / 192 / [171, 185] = -1.26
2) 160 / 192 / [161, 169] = -1.74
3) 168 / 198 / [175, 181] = -1.91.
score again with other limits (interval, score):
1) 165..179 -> 1.05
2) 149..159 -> 1.02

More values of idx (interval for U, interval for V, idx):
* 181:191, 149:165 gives 0.4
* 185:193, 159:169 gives 0.6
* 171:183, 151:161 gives 0.0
